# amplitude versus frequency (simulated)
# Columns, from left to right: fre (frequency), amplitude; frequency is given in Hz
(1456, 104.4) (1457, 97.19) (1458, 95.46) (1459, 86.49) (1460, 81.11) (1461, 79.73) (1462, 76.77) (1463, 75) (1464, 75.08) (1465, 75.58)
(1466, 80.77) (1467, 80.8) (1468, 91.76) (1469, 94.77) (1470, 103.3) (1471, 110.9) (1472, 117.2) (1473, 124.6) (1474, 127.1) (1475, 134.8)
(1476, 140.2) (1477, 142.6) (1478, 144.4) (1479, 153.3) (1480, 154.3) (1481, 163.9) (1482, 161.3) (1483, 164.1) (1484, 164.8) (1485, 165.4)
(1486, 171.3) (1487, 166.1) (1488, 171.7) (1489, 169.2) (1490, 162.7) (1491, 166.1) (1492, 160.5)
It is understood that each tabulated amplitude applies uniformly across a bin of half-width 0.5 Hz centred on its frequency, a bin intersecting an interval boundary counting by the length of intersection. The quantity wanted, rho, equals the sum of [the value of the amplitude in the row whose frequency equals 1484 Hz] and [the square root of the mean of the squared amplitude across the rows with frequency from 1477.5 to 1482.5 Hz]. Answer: 320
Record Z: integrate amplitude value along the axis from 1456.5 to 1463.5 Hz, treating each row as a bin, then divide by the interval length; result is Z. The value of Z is 85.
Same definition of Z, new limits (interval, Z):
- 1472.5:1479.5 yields 138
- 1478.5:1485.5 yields 161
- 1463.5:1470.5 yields 86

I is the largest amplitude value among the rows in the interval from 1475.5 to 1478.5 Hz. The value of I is 144.4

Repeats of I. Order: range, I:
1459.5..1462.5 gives 81.11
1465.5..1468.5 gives 91.76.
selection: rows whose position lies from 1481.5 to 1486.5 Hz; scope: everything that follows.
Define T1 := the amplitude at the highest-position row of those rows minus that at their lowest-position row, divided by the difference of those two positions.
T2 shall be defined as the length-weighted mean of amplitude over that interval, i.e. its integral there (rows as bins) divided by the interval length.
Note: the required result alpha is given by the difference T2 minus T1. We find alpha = 163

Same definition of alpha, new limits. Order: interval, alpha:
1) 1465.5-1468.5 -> 79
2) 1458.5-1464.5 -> 81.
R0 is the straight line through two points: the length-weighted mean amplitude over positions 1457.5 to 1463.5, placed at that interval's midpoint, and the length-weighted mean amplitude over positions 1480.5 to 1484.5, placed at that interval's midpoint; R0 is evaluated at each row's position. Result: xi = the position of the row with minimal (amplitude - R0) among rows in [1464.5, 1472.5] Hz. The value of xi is 1467 Hz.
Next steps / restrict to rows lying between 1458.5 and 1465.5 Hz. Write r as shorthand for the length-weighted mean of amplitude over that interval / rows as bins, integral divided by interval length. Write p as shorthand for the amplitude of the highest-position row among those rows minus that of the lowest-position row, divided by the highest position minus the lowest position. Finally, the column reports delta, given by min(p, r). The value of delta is -1.8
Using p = -2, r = 79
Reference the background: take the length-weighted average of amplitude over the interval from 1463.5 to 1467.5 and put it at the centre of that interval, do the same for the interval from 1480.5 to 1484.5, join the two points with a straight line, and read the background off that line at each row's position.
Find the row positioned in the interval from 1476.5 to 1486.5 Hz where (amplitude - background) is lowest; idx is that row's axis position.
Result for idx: 1485 Hz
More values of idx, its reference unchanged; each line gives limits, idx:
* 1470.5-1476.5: 1471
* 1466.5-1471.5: 1467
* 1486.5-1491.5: 1491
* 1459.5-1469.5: 1467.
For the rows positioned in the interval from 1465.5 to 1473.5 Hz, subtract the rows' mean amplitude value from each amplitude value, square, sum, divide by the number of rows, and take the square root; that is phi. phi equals 15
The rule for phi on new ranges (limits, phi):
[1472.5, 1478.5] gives 8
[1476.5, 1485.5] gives 8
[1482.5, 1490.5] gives 3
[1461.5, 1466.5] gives 2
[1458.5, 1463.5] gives 4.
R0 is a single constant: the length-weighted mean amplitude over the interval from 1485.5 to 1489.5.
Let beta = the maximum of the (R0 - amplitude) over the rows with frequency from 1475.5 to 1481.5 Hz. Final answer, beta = 29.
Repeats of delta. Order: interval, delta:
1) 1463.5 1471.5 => 5.1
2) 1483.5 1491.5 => 0.2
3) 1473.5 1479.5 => 5.2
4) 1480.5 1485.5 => 0.4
